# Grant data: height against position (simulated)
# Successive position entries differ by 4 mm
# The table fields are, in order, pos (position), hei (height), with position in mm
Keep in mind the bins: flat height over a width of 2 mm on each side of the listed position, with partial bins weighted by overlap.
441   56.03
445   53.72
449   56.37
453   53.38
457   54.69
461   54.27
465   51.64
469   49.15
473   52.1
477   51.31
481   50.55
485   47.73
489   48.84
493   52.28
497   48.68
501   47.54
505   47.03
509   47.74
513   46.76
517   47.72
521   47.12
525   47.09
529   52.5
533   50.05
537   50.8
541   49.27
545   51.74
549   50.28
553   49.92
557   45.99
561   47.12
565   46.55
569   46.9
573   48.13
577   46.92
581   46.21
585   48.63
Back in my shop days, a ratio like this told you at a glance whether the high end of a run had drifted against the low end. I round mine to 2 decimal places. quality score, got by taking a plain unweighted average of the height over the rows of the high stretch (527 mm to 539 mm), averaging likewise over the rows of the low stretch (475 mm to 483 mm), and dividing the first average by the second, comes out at 1.00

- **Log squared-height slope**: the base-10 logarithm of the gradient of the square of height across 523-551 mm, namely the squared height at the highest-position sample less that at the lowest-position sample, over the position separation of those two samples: 1.11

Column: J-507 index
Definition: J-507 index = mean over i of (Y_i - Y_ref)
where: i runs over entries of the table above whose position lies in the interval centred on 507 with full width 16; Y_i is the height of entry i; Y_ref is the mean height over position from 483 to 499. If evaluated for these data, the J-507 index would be -2.1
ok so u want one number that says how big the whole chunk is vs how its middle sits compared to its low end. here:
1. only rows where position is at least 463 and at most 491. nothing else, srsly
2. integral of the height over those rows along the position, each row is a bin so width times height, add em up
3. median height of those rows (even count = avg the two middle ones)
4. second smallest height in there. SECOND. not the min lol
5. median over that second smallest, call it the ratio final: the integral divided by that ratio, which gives 1358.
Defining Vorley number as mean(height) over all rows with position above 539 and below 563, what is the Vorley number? 49.1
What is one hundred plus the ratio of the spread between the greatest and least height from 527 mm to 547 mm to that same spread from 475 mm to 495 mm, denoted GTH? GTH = 101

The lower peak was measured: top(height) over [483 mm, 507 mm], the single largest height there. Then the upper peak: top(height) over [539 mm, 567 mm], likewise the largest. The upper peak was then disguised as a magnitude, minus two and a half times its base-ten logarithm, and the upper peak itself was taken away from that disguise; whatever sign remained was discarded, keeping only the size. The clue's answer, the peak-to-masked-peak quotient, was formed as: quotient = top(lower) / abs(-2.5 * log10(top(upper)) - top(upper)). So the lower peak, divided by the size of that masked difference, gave 0.93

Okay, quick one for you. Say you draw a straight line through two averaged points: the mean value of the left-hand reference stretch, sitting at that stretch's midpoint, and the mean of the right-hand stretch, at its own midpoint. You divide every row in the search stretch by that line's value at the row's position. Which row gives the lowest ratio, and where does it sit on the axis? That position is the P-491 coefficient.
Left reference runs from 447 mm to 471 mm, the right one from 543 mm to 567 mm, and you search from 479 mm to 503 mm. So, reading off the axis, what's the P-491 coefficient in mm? 485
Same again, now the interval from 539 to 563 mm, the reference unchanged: 557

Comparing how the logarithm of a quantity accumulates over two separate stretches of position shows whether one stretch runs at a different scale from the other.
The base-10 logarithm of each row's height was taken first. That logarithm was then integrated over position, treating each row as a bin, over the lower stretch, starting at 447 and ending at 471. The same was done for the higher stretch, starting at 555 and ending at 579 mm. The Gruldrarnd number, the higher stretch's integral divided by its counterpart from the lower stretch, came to 0.968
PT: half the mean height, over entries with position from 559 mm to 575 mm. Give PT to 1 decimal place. 23.6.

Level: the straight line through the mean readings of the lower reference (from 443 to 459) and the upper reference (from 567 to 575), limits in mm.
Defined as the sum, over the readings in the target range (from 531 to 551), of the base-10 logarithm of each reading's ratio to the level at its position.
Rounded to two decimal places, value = 0.05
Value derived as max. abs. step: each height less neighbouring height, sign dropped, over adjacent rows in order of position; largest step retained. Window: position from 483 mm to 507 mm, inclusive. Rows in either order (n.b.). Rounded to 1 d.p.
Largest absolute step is 3.6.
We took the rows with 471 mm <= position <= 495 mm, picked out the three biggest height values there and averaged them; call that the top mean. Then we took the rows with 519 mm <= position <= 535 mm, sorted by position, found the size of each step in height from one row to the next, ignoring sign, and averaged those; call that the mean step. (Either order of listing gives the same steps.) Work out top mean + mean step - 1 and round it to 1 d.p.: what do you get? 53.5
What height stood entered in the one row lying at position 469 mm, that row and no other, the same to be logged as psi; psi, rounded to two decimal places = 49.15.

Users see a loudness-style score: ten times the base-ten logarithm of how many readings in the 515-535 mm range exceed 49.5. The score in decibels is 3.0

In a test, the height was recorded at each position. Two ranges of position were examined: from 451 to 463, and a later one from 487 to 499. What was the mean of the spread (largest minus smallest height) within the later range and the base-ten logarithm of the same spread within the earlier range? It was 1.9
